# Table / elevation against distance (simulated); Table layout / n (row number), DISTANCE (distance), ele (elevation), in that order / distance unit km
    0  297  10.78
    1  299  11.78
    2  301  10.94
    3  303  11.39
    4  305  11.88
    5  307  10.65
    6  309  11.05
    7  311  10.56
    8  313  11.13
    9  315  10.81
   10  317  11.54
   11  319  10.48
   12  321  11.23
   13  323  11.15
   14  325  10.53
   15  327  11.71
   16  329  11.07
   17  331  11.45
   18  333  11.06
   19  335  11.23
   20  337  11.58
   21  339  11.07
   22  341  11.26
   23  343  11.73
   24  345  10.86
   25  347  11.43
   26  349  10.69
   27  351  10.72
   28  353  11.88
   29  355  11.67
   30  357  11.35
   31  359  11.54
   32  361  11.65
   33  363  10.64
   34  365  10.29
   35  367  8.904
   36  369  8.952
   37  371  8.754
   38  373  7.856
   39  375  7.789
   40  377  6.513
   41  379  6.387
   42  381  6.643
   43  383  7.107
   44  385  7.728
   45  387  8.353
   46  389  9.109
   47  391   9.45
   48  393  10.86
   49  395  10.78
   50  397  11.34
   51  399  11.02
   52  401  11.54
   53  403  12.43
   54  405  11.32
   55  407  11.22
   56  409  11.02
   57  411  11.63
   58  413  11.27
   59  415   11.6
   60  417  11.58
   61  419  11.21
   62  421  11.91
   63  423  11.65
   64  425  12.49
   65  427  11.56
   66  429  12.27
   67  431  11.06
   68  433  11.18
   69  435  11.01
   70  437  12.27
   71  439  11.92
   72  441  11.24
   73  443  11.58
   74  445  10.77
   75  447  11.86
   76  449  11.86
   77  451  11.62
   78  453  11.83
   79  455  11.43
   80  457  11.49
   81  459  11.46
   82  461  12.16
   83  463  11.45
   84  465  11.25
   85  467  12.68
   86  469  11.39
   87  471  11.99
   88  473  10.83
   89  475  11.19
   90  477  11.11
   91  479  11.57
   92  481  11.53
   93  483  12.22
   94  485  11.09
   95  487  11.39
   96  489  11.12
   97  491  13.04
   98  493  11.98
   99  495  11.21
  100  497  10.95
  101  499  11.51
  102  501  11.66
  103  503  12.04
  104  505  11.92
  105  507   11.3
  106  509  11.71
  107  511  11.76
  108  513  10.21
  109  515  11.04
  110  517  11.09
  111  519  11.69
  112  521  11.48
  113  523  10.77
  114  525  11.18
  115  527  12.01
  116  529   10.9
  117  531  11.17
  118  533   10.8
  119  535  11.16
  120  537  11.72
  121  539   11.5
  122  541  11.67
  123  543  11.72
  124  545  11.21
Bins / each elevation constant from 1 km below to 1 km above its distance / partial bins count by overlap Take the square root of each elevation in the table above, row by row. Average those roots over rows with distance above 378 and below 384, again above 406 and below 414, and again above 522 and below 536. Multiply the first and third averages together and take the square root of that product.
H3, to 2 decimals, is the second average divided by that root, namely 1.14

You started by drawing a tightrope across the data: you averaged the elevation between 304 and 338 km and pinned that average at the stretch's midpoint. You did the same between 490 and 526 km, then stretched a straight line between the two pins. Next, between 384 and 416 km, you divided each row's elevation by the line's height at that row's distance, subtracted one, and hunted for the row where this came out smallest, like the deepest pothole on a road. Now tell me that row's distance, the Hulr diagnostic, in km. 385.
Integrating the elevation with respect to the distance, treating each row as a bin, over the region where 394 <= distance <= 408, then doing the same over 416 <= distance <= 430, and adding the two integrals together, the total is 325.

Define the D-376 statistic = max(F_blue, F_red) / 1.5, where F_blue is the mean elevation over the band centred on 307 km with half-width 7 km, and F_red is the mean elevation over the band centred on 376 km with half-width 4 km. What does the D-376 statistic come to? 7.39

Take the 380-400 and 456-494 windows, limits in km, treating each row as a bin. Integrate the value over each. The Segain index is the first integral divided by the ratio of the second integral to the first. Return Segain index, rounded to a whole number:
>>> 77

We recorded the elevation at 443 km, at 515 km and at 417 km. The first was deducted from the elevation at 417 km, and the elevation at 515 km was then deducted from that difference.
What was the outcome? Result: -11.0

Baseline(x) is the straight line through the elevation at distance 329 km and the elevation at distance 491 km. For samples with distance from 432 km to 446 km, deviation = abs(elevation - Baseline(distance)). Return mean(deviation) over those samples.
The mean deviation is 1.0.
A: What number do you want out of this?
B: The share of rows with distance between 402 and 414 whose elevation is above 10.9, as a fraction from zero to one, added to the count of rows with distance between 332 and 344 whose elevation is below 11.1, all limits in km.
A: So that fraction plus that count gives 3.0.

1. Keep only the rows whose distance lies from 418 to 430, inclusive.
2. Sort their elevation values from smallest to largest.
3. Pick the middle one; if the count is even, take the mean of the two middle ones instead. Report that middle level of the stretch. 11.8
